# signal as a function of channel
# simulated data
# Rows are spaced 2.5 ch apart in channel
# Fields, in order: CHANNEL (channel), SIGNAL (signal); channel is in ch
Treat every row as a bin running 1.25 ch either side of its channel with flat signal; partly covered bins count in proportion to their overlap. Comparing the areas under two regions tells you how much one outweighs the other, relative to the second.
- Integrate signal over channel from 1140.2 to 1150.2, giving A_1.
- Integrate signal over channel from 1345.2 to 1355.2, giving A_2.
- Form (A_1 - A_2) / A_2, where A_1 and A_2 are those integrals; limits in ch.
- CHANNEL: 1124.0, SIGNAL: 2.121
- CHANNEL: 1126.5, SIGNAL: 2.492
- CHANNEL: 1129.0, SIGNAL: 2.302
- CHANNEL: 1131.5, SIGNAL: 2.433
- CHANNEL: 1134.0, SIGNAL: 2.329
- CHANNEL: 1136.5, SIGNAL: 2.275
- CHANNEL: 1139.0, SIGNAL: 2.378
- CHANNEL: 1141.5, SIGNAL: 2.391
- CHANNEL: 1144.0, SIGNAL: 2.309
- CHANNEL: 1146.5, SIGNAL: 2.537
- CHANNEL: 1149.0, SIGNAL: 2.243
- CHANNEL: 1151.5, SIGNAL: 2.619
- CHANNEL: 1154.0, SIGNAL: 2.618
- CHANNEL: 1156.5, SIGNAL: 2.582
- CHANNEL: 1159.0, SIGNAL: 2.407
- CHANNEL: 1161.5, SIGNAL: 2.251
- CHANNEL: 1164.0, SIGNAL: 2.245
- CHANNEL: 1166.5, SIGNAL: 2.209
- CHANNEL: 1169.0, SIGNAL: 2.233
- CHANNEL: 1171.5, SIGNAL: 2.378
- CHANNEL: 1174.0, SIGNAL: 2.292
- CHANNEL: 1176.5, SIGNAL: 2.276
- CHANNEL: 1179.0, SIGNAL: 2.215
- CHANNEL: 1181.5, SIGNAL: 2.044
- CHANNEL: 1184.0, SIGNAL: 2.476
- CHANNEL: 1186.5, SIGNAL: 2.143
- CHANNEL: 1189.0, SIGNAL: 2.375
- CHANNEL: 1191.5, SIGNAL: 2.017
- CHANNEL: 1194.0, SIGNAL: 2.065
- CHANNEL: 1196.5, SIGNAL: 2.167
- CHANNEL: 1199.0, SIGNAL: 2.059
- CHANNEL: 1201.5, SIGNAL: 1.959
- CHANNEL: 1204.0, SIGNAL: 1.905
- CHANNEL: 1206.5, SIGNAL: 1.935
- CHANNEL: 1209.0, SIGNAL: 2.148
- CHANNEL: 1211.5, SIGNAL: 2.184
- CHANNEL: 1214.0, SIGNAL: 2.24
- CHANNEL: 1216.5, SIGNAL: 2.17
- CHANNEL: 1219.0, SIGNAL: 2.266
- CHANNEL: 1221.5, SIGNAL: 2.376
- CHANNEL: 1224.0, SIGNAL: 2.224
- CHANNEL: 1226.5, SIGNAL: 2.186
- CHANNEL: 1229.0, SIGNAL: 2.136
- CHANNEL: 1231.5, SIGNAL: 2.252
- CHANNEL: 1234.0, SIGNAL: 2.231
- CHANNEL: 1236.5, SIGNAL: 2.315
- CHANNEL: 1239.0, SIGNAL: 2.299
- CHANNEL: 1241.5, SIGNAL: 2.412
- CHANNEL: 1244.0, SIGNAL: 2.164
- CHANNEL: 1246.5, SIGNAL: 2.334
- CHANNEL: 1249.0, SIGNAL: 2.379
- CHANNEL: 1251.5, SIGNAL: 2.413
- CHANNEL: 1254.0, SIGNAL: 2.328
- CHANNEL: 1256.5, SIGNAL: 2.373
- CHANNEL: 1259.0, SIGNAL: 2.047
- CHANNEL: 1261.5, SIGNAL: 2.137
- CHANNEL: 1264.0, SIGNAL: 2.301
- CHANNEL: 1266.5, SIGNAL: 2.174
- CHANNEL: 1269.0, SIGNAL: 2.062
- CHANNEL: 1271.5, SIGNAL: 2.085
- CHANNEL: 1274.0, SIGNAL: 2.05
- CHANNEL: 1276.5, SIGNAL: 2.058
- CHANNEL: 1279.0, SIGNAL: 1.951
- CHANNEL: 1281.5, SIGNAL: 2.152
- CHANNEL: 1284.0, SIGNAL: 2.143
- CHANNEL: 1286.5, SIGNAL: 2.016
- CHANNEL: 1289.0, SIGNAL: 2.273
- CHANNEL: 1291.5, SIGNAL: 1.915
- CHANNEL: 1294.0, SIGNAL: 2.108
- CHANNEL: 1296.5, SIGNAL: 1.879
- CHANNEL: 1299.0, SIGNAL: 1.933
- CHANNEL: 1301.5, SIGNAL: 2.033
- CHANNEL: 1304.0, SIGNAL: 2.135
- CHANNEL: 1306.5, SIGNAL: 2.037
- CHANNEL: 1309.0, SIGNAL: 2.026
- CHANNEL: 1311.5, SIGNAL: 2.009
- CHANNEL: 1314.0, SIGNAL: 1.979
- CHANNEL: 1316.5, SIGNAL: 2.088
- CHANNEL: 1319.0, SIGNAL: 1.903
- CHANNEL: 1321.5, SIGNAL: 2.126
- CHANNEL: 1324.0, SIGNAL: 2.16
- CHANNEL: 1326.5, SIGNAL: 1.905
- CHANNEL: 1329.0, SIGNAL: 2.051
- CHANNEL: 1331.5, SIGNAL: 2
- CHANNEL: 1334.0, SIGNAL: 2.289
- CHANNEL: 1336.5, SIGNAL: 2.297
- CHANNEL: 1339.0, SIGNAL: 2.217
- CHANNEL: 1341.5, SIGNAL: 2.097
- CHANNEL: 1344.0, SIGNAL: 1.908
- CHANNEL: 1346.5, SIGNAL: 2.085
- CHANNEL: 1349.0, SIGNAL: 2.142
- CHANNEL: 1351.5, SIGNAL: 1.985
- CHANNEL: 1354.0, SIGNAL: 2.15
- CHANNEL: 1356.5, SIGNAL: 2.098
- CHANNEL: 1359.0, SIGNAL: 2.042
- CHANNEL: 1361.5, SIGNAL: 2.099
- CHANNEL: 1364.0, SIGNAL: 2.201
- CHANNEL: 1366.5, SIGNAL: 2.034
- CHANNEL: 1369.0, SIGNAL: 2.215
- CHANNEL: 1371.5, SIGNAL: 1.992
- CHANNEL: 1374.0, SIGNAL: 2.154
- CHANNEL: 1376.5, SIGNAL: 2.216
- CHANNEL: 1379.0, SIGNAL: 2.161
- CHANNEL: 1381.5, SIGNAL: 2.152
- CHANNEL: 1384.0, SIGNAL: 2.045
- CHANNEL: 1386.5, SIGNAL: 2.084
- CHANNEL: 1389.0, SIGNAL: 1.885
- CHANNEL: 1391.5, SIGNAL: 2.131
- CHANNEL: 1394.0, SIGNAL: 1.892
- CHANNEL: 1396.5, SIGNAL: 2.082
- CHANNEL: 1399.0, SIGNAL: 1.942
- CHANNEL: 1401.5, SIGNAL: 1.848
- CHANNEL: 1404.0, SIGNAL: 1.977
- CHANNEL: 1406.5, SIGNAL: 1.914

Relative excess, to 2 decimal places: 0.13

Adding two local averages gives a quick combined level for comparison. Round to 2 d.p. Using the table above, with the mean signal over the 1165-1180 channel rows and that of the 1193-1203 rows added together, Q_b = 4.33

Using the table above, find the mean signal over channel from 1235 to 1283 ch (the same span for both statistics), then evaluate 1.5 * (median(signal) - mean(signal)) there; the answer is -0.06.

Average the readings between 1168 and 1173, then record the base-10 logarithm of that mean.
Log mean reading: 0.36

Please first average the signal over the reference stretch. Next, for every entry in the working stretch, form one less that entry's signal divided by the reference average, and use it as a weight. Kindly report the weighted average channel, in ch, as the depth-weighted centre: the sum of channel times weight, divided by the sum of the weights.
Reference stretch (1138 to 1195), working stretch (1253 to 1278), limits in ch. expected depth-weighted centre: 1269.1 ch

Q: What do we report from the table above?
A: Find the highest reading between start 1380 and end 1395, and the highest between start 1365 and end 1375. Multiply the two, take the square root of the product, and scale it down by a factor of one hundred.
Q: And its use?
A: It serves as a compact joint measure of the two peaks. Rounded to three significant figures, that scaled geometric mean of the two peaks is 0.0218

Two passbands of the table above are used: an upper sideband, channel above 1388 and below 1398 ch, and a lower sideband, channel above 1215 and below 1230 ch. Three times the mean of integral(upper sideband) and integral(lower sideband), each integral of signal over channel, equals 80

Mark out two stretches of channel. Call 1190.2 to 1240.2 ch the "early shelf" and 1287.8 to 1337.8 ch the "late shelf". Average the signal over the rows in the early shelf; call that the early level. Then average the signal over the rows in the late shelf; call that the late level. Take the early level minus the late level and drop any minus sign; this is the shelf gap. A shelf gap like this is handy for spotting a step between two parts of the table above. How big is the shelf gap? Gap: 0.10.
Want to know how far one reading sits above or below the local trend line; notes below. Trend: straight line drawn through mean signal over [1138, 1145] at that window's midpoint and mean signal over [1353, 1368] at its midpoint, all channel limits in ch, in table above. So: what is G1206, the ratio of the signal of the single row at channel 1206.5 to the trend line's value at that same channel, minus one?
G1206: -0.15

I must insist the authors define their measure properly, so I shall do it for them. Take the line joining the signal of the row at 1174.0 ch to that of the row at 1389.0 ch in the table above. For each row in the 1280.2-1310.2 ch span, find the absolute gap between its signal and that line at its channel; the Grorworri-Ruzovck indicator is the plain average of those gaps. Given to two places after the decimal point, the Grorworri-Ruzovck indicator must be 0.08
